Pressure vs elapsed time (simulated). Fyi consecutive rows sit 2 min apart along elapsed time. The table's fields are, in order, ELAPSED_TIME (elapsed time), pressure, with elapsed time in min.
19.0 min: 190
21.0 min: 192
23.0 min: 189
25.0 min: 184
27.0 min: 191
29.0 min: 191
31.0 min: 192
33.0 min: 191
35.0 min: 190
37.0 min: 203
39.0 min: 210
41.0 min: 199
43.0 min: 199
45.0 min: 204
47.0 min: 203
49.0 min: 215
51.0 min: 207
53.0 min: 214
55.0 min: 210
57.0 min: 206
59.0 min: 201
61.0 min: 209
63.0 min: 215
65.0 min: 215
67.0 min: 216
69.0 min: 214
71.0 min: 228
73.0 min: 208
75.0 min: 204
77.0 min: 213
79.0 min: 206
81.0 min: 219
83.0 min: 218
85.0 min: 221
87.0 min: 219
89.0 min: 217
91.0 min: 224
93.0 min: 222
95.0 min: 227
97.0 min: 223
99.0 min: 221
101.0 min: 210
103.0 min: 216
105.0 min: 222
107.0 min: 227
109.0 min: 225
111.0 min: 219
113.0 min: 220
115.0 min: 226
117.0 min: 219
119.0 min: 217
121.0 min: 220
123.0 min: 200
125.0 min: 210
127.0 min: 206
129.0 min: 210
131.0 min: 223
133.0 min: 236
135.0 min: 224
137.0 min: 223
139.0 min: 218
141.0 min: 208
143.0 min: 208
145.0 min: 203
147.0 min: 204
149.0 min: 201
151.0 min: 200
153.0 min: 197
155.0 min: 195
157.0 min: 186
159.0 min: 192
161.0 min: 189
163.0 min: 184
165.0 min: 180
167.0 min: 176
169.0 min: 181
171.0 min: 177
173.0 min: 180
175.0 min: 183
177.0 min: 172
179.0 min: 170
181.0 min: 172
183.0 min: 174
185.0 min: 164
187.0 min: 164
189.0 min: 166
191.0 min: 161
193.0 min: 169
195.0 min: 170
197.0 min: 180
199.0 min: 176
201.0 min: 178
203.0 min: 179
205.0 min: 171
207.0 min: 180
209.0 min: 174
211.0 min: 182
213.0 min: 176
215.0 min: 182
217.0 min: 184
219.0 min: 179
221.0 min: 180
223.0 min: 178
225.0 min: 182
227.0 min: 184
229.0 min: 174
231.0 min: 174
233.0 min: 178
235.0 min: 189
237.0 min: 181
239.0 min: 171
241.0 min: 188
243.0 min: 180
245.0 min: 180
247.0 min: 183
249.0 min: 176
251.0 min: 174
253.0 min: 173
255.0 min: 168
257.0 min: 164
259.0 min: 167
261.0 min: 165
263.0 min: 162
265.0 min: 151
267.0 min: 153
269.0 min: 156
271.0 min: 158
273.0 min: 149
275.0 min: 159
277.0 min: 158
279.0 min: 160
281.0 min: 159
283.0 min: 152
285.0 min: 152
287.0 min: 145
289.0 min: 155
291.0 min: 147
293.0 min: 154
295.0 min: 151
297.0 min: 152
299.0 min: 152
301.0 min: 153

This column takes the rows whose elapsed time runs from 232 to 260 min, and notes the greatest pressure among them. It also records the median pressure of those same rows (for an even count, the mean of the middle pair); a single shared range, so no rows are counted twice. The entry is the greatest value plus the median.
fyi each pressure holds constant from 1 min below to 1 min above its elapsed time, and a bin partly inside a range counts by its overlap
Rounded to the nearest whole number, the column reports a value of 366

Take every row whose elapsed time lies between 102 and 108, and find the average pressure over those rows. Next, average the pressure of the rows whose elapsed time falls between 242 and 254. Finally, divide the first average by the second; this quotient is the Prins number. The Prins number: 1.25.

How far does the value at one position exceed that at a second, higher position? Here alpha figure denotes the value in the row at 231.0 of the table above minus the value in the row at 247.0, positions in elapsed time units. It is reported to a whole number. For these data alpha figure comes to -9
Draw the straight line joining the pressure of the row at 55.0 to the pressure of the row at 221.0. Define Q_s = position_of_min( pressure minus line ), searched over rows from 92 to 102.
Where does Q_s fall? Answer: 101.0 min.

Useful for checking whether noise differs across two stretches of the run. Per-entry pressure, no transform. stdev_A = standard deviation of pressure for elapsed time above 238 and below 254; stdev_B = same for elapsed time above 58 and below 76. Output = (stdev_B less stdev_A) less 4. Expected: -1.8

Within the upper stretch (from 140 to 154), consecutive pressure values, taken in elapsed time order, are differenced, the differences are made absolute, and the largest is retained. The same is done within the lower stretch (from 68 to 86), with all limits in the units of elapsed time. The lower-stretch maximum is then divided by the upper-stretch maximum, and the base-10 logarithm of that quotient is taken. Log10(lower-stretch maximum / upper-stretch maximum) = 0.60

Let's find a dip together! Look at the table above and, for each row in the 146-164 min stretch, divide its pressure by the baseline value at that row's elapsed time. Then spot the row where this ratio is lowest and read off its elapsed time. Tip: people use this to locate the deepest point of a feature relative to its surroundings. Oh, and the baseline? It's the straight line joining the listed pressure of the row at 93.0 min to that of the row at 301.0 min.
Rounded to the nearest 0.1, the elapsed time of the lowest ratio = 163.0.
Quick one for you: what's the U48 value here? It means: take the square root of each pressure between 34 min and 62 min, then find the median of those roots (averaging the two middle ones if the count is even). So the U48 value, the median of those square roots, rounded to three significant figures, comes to 14.3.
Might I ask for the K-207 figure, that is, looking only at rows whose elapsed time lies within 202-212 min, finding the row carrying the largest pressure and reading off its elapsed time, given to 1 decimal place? 211.0 min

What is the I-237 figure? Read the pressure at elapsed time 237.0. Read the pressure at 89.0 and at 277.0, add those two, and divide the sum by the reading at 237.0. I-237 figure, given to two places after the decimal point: 2.07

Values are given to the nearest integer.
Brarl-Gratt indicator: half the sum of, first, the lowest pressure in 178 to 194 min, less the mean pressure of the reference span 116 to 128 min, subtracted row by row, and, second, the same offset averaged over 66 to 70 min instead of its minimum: -24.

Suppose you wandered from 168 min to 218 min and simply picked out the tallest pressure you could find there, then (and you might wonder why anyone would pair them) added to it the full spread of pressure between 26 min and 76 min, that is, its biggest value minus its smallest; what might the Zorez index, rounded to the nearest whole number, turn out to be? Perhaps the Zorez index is 222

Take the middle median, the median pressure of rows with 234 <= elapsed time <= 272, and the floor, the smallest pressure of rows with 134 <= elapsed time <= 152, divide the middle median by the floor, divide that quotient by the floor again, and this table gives 0.0043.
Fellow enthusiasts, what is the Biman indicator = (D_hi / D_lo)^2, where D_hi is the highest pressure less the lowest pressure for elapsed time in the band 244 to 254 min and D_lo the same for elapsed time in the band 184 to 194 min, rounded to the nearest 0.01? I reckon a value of 1.56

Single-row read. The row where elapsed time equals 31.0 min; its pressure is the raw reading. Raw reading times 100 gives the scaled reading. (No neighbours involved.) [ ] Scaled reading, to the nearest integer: 19200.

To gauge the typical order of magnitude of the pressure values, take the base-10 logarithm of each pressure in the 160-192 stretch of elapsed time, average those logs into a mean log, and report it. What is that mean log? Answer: 2.24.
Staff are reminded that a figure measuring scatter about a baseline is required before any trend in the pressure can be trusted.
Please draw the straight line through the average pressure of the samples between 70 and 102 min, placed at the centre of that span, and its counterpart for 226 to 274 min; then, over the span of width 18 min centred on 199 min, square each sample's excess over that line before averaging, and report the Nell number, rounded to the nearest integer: 184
